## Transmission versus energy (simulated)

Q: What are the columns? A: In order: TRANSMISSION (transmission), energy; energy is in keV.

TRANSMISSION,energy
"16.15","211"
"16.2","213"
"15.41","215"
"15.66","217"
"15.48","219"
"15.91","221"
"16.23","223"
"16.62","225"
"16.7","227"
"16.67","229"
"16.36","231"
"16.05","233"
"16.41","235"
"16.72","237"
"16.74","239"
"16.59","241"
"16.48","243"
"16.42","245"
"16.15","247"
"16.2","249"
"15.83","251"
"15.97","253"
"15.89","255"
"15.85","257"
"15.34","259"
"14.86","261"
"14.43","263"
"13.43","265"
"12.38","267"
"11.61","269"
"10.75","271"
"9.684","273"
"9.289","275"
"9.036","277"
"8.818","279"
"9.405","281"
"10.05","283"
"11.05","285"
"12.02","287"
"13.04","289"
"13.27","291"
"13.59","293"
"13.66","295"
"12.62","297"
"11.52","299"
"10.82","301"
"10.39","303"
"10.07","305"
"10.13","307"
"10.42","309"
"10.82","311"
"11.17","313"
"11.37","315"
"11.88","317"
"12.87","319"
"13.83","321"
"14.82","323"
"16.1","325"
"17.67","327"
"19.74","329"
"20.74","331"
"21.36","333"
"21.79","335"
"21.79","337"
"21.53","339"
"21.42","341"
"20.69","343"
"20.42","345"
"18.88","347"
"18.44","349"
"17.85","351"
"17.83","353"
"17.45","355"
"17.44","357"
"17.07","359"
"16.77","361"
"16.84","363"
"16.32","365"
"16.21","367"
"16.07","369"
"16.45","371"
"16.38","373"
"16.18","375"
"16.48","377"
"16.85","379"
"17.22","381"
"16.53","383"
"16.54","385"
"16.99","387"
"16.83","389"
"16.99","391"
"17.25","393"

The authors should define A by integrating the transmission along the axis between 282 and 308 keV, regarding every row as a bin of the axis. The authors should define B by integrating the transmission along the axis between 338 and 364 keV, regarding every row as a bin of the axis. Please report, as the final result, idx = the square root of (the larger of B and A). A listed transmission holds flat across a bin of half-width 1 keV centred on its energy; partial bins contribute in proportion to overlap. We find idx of 22.0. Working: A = 304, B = 485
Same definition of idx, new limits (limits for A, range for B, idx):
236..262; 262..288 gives 20.4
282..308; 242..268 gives 20.0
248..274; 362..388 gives 20.7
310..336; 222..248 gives 20.7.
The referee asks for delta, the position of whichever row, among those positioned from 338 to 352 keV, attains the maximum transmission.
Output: 339 keV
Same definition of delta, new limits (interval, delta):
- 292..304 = 295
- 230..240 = 239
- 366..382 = 381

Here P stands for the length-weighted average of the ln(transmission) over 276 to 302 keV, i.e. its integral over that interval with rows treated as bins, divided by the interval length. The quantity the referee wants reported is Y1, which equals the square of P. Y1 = 5.9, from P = 2.43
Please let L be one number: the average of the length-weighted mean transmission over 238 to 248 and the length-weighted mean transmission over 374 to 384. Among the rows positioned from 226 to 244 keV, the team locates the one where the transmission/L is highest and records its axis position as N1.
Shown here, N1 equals 239 keV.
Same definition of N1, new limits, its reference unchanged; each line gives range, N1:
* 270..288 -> 287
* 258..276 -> 259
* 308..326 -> 325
